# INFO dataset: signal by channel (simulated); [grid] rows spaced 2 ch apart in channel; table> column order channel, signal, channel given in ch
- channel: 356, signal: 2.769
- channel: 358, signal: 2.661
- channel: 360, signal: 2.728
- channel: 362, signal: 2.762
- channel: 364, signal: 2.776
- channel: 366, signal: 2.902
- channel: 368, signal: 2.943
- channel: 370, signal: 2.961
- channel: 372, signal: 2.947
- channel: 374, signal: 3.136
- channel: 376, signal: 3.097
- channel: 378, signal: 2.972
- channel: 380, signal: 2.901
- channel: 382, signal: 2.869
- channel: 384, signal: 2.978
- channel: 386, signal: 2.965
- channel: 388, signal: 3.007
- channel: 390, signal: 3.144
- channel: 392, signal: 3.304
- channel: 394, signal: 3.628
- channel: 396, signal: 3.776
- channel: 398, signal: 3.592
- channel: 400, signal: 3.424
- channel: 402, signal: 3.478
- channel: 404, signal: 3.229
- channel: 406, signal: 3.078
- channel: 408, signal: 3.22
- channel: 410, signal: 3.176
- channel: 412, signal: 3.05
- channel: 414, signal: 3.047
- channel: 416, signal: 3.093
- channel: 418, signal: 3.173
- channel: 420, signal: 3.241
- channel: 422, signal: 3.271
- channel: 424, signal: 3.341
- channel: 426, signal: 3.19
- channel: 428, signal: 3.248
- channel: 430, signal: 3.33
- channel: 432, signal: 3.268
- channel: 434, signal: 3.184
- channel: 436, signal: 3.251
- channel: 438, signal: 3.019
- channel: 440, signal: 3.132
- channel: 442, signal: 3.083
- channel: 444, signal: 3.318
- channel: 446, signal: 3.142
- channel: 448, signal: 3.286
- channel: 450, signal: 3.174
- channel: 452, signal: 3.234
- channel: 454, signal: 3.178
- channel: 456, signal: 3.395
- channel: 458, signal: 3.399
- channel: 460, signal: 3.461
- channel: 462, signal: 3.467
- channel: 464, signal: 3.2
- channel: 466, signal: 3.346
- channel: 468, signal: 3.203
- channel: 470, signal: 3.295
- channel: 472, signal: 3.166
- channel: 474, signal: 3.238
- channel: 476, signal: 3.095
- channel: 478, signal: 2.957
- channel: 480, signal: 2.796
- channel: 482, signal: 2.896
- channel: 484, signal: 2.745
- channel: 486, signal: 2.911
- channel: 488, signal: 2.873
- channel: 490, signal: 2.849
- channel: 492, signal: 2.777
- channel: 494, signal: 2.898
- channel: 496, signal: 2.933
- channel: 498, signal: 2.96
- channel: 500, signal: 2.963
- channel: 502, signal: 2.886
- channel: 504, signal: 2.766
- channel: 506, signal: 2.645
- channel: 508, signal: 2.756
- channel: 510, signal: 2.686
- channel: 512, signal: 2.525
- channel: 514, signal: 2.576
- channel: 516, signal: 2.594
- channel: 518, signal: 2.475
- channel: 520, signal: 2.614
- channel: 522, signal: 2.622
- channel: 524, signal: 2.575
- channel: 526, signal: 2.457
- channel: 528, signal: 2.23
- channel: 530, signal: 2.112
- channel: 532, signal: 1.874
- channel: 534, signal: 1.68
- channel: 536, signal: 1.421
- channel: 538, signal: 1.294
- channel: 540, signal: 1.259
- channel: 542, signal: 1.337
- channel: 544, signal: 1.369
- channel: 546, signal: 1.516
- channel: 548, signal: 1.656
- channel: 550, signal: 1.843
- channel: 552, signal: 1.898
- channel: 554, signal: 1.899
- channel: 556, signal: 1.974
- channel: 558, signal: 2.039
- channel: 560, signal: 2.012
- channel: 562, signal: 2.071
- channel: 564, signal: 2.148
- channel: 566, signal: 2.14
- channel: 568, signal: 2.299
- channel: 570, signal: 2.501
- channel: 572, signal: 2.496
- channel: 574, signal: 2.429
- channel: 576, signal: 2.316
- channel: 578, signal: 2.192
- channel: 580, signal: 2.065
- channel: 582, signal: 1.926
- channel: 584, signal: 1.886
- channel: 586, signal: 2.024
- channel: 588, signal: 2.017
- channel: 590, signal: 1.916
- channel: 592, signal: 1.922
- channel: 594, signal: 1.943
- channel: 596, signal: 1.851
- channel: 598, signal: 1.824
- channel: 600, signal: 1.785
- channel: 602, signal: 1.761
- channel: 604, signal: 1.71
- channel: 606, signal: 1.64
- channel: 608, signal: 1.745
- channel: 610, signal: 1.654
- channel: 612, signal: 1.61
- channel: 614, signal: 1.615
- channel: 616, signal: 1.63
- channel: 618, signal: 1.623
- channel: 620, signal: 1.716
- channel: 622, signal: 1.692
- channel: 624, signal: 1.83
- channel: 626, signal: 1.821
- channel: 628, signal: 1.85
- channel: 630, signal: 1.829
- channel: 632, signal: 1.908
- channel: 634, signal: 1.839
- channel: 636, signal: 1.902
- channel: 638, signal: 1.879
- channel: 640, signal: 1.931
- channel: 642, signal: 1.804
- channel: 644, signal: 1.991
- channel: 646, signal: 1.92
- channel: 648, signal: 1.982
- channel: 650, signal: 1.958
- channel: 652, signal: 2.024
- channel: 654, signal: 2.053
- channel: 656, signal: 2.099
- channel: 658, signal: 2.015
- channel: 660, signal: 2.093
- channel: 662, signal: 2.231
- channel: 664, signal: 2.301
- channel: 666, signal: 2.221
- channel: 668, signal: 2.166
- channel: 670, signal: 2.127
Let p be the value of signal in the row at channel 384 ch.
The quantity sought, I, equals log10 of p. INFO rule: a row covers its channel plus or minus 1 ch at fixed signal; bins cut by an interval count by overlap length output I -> 0.47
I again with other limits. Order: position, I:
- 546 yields 0.18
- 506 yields 0.42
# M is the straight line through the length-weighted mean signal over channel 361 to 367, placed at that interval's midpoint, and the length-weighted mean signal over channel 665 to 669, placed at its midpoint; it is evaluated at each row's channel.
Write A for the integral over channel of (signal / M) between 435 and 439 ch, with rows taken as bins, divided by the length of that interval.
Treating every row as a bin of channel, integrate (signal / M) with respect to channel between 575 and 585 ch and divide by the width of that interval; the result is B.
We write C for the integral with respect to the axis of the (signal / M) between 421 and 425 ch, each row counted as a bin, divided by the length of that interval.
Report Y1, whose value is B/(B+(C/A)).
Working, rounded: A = 1.18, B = 0.88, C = 1.23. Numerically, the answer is 0.456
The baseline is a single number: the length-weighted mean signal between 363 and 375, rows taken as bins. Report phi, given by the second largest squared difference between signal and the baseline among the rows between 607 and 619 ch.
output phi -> 1.8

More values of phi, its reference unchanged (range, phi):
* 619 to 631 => 1.5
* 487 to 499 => 0.0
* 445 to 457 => 0.1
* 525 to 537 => 1.6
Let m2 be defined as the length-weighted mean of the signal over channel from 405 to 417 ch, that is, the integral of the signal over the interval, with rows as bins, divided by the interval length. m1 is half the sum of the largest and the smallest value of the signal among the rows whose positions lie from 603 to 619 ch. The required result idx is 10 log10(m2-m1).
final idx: 2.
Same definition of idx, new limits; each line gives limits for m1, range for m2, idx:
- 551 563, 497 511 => -1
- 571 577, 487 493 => -4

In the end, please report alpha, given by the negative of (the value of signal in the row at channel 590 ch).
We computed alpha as -1.9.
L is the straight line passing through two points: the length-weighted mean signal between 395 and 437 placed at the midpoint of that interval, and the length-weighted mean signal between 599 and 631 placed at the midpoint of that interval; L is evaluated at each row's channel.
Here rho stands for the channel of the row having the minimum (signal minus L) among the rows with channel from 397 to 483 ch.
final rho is 406 ch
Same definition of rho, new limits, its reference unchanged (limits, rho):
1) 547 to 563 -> 548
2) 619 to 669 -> 622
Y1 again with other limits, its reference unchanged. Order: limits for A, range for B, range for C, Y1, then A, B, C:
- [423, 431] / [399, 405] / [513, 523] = 0.594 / 1.22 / 1.23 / 1.03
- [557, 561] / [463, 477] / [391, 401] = 0.446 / 0.84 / 1.24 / 1.29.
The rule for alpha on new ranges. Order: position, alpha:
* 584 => -1.9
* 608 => -1.7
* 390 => -3.1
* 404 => -3.2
